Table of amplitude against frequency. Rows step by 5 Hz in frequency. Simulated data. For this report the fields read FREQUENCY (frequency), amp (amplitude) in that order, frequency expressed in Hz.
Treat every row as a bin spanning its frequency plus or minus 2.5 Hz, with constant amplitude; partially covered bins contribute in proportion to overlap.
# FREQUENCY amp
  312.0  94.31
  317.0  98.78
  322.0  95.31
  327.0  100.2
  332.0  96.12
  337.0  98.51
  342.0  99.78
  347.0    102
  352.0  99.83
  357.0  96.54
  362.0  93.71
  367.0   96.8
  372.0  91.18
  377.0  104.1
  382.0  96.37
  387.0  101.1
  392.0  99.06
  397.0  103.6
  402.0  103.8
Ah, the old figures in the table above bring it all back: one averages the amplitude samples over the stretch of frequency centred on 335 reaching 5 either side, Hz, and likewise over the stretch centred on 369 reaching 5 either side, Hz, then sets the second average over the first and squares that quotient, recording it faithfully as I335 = 0.93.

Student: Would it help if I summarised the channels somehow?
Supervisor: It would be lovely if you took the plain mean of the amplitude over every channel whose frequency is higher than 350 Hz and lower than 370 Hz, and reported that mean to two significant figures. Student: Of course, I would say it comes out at 97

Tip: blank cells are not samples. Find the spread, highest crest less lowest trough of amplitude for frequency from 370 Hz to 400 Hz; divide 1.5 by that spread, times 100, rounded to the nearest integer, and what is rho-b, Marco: 12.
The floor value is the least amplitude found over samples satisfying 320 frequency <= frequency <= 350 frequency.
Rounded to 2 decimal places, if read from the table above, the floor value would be 95.31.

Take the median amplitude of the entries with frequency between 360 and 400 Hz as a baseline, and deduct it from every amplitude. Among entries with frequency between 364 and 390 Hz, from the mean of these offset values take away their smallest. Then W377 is 6.7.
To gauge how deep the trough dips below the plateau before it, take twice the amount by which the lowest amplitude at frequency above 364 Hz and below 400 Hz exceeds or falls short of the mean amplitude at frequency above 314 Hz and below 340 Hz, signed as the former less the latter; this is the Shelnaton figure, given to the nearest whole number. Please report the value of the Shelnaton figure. -13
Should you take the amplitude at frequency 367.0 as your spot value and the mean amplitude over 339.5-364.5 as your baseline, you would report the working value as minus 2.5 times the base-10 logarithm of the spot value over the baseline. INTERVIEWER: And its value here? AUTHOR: 0.017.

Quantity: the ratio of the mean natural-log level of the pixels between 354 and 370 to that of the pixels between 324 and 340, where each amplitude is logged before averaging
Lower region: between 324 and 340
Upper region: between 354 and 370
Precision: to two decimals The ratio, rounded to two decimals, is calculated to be 0.99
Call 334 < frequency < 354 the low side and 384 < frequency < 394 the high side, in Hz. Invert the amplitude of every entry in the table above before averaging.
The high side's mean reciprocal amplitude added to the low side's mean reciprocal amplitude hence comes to 0.0200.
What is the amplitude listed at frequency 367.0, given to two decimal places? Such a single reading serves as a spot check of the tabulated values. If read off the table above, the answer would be 96.80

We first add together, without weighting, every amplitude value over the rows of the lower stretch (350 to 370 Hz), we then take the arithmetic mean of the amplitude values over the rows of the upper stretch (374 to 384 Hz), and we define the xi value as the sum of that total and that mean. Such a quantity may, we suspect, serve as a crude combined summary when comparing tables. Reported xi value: 487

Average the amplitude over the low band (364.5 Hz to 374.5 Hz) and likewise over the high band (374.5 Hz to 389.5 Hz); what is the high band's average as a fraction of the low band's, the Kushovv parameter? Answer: 1.07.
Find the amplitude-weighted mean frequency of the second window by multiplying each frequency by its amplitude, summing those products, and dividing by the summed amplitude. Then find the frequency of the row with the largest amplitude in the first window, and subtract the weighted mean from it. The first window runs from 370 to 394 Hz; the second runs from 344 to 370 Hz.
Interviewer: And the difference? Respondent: 20.2 Hz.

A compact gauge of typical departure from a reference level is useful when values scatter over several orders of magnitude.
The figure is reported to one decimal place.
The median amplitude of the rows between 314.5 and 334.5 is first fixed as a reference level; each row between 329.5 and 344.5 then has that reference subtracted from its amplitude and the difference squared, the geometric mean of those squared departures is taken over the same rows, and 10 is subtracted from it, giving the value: -7.8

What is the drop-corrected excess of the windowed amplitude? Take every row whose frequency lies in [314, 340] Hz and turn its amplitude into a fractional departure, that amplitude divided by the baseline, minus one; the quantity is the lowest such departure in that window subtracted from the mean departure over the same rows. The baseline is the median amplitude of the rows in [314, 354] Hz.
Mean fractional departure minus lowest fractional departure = 0.025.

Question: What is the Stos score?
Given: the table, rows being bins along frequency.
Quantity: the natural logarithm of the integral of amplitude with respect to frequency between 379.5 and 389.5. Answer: 6.9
